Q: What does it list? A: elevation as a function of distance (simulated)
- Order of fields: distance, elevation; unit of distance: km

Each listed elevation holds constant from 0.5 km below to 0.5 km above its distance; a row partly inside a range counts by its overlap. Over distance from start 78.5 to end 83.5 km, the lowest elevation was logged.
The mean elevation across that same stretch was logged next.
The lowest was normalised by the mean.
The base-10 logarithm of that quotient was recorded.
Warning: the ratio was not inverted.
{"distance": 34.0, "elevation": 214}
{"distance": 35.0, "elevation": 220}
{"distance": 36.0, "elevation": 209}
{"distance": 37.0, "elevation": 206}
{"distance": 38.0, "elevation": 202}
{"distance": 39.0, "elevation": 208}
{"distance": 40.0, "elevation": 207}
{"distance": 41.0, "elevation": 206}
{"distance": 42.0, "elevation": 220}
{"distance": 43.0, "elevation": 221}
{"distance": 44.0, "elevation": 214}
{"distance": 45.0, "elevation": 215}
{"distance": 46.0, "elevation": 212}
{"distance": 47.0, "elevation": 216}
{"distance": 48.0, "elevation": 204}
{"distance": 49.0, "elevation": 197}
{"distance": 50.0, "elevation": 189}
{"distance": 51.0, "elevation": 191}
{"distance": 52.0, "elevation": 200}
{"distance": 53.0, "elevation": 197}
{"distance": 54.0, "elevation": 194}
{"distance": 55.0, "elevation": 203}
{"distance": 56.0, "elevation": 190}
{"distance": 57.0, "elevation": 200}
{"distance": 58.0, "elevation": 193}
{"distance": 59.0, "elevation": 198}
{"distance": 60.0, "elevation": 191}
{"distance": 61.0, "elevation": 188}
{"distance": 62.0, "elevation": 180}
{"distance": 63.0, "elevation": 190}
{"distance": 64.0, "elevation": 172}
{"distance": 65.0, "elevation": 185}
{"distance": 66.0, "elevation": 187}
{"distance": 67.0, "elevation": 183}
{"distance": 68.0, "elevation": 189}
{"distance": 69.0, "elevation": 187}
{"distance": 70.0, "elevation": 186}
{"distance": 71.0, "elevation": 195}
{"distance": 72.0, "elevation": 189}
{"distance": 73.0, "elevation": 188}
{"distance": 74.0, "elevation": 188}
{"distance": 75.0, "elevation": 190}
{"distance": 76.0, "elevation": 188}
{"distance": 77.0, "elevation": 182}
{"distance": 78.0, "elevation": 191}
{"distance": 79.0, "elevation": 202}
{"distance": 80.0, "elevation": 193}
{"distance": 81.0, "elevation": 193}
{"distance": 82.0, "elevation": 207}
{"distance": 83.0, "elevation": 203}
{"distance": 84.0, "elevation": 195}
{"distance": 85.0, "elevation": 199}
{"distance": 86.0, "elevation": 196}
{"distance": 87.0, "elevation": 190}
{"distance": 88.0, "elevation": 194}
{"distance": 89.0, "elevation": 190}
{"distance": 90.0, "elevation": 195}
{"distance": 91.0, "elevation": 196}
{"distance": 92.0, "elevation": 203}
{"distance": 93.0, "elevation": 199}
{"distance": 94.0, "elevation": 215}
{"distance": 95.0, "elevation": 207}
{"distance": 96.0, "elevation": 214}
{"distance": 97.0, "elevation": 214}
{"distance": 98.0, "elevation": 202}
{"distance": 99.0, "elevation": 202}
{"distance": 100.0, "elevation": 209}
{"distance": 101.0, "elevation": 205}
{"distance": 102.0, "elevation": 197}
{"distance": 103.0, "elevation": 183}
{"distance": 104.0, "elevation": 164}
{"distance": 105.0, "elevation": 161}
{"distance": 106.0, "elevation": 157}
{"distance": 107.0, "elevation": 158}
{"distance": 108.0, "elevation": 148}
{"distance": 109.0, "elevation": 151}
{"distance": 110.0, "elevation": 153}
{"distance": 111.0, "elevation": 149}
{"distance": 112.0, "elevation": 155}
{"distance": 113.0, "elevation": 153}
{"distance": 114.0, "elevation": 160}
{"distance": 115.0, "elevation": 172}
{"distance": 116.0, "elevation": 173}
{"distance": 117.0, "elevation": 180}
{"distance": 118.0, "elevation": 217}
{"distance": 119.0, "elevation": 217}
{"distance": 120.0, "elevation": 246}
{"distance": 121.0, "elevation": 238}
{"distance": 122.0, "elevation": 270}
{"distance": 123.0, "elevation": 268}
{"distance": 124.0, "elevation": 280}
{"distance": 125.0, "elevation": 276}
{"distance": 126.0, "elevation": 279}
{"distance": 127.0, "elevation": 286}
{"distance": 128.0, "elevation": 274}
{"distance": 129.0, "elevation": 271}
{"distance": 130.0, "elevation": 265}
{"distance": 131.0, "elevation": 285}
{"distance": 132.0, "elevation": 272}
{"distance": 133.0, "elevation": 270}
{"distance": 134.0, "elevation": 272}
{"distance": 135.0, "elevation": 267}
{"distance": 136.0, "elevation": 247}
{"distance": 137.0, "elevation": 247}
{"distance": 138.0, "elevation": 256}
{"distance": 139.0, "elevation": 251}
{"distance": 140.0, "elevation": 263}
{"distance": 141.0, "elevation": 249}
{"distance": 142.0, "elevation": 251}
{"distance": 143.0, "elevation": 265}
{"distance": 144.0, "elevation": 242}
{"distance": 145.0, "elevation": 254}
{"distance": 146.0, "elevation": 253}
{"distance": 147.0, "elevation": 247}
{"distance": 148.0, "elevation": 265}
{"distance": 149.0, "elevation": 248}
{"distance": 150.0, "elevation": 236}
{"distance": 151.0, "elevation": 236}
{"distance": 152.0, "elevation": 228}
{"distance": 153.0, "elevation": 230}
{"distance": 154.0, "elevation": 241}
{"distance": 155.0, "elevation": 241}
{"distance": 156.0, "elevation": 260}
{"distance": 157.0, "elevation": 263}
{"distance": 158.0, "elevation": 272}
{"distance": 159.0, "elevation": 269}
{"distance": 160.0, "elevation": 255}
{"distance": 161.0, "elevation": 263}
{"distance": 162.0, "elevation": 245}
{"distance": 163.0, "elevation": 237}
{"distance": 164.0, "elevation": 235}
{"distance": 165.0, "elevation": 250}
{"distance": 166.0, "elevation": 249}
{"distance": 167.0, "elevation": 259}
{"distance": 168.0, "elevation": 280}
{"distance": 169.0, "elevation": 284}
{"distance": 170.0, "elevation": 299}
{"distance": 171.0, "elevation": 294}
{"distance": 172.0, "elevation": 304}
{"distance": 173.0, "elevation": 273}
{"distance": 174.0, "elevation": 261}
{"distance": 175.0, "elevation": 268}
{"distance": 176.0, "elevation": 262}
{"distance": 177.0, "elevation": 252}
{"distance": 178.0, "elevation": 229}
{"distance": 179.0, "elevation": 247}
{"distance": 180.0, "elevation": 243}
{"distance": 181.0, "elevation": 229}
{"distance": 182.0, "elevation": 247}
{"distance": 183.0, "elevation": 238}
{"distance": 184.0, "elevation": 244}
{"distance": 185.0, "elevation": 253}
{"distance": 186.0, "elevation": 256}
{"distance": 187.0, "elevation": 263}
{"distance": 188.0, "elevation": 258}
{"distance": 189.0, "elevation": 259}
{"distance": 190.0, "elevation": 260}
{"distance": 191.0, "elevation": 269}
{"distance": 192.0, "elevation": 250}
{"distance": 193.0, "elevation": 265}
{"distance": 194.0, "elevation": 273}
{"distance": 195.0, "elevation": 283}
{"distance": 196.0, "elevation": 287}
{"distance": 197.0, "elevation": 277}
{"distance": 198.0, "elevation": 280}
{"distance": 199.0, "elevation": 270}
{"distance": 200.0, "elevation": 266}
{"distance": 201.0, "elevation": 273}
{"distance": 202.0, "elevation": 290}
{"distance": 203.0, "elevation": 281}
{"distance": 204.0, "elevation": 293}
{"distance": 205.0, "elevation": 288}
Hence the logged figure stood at -0.015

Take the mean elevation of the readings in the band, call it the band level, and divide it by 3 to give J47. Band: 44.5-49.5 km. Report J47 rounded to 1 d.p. 69.6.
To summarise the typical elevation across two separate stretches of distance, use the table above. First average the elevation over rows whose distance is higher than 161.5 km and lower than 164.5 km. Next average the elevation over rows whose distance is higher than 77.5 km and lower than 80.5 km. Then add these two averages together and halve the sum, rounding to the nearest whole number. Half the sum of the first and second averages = 217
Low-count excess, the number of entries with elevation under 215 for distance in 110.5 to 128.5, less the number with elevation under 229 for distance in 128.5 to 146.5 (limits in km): 7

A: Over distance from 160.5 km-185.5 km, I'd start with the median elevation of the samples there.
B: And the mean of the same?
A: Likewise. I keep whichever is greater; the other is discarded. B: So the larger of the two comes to 258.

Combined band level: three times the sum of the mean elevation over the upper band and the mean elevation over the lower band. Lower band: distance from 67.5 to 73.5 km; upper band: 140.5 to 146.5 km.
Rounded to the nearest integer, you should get 1324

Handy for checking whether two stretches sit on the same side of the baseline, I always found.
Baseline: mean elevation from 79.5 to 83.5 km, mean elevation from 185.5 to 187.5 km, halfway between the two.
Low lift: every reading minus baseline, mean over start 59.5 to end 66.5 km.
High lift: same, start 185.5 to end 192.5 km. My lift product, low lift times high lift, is -1338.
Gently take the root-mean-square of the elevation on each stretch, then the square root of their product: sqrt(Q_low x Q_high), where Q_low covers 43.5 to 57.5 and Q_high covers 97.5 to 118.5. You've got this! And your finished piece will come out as 188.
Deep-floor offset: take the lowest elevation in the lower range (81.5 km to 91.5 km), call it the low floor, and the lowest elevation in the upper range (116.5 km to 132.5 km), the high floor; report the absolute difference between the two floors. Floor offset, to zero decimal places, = 10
